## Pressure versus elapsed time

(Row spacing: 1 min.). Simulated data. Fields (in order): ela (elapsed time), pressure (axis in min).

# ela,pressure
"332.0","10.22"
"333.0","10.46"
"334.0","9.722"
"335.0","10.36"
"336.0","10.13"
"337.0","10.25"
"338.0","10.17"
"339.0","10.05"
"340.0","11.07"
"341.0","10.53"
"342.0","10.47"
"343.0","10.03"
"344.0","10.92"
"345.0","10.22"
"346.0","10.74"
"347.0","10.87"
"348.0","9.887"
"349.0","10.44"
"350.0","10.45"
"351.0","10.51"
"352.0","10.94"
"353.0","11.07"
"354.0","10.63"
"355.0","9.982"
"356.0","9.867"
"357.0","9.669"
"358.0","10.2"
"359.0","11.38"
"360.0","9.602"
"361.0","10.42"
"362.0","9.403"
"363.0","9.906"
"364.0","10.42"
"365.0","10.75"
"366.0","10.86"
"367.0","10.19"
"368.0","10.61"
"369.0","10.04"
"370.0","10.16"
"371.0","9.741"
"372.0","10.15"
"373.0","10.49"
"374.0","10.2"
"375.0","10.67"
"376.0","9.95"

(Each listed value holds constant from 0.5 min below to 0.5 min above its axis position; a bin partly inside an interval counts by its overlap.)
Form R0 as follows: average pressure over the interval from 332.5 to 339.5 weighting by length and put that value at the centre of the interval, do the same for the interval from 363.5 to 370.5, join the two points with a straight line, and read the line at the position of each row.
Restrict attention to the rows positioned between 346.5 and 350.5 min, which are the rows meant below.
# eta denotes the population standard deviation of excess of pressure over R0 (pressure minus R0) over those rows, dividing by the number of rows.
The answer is 0.35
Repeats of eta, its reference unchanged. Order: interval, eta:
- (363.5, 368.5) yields 0.24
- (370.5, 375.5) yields 0.31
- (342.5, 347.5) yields 0.35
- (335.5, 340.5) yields 0.37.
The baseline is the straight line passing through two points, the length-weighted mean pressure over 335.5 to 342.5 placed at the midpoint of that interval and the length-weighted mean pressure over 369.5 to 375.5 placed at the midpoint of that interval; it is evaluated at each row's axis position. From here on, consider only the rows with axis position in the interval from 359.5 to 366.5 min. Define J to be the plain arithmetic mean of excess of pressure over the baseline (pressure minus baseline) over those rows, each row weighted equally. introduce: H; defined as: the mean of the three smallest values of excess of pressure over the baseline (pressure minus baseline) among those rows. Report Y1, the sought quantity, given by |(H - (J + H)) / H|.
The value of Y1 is 0.13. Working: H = -0.65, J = -0.082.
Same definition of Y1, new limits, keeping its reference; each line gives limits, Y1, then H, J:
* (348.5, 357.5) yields 0.16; -0.47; 0.075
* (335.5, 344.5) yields 0.08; -0.31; 0.025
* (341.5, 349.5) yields 0.31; -0.31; 0.094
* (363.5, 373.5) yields 0.33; -0.27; 0.088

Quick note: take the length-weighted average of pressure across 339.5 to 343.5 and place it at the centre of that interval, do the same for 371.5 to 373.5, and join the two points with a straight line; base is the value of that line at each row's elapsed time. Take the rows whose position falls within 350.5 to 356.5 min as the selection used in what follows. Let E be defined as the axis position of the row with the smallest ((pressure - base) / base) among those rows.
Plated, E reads 356.0 min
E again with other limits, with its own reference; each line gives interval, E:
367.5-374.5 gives 371.0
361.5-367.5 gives 362.0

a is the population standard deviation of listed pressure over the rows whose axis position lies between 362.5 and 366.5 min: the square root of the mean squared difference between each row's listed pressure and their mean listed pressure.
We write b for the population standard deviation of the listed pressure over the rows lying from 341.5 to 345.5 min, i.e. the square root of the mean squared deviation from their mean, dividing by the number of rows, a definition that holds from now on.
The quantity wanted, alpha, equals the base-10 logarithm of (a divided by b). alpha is 0.0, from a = 0.371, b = 0.333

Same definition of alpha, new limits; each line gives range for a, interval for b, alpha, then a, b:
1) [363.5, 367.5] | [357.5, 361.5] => -0.4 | 0.266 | 0.640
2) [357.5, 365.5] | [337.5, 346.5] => 0.2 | 0.596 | 0.359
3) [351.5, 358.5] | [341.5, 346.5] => 0.2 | 0.507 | 0.326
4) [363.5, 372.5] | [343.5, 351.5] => 0.0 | 0.342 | 0.322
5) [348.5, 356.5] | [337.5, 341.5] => 0.0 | 0.389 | 0.397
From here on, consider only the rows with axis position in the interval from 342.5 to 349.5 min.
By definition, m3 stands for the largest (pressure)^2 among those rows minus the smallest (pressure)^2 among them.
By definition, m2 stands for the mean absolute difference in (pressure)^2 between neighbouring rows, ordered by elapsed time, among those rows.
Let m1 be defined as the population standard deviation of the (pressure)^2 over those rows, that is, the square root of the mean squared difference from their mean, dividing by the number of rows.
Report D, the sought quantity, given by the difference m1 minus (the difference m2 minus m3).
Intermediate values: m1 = 8.0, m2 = 13.1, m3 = 21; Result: 16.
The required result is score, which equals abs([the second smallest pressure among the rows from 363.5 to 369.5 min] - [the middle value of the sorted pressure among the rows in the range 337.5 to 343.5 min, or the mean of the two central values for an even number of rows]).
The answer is 0.1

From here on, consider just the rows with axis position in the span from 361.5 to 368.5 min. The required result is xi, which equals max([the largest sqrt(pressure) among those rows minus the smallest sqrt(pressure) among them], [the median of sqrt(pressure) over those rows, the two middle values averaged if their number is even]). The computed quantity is 3.23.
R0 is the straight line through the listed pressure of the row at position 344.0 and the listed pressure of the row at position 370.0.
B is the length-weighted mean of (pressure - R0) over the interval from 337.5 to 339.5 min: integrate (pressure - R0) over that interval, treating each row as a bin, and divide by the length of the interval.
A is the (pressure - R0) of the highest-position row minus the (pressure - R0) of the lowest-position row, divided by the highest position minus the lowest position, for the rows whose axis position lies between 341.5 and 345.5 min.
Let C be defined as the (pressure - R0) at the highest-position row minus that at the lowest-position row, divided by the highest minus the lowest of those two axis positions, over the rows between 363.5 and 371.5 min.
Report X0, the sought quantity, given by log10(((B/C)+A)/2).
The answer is 0.9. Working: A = -0.05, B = -1.0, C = -0.068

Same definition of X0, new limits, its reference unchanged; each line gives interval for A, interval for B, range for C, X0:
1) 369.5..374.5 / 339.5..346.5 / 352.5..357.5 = -0.2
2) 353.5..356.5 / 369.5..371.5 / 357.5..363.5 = 0.5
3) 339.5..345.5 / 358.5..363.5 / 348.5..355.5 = 0.5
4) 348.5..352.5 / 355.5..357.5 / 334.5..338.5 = 1.1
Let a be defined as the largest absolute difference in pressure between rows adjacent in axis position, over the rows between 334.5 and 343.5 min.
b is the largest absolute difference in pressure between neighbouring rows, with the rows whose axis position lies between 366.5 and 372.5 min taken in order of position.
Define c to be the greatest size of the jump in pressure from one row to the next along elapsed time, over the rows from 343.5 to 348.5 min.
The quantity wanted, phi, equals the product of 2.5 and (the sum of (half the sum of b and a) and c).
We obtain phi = 4.4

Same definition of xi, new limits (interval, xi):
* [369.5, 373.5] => 3.19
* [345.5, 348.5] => 3.28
